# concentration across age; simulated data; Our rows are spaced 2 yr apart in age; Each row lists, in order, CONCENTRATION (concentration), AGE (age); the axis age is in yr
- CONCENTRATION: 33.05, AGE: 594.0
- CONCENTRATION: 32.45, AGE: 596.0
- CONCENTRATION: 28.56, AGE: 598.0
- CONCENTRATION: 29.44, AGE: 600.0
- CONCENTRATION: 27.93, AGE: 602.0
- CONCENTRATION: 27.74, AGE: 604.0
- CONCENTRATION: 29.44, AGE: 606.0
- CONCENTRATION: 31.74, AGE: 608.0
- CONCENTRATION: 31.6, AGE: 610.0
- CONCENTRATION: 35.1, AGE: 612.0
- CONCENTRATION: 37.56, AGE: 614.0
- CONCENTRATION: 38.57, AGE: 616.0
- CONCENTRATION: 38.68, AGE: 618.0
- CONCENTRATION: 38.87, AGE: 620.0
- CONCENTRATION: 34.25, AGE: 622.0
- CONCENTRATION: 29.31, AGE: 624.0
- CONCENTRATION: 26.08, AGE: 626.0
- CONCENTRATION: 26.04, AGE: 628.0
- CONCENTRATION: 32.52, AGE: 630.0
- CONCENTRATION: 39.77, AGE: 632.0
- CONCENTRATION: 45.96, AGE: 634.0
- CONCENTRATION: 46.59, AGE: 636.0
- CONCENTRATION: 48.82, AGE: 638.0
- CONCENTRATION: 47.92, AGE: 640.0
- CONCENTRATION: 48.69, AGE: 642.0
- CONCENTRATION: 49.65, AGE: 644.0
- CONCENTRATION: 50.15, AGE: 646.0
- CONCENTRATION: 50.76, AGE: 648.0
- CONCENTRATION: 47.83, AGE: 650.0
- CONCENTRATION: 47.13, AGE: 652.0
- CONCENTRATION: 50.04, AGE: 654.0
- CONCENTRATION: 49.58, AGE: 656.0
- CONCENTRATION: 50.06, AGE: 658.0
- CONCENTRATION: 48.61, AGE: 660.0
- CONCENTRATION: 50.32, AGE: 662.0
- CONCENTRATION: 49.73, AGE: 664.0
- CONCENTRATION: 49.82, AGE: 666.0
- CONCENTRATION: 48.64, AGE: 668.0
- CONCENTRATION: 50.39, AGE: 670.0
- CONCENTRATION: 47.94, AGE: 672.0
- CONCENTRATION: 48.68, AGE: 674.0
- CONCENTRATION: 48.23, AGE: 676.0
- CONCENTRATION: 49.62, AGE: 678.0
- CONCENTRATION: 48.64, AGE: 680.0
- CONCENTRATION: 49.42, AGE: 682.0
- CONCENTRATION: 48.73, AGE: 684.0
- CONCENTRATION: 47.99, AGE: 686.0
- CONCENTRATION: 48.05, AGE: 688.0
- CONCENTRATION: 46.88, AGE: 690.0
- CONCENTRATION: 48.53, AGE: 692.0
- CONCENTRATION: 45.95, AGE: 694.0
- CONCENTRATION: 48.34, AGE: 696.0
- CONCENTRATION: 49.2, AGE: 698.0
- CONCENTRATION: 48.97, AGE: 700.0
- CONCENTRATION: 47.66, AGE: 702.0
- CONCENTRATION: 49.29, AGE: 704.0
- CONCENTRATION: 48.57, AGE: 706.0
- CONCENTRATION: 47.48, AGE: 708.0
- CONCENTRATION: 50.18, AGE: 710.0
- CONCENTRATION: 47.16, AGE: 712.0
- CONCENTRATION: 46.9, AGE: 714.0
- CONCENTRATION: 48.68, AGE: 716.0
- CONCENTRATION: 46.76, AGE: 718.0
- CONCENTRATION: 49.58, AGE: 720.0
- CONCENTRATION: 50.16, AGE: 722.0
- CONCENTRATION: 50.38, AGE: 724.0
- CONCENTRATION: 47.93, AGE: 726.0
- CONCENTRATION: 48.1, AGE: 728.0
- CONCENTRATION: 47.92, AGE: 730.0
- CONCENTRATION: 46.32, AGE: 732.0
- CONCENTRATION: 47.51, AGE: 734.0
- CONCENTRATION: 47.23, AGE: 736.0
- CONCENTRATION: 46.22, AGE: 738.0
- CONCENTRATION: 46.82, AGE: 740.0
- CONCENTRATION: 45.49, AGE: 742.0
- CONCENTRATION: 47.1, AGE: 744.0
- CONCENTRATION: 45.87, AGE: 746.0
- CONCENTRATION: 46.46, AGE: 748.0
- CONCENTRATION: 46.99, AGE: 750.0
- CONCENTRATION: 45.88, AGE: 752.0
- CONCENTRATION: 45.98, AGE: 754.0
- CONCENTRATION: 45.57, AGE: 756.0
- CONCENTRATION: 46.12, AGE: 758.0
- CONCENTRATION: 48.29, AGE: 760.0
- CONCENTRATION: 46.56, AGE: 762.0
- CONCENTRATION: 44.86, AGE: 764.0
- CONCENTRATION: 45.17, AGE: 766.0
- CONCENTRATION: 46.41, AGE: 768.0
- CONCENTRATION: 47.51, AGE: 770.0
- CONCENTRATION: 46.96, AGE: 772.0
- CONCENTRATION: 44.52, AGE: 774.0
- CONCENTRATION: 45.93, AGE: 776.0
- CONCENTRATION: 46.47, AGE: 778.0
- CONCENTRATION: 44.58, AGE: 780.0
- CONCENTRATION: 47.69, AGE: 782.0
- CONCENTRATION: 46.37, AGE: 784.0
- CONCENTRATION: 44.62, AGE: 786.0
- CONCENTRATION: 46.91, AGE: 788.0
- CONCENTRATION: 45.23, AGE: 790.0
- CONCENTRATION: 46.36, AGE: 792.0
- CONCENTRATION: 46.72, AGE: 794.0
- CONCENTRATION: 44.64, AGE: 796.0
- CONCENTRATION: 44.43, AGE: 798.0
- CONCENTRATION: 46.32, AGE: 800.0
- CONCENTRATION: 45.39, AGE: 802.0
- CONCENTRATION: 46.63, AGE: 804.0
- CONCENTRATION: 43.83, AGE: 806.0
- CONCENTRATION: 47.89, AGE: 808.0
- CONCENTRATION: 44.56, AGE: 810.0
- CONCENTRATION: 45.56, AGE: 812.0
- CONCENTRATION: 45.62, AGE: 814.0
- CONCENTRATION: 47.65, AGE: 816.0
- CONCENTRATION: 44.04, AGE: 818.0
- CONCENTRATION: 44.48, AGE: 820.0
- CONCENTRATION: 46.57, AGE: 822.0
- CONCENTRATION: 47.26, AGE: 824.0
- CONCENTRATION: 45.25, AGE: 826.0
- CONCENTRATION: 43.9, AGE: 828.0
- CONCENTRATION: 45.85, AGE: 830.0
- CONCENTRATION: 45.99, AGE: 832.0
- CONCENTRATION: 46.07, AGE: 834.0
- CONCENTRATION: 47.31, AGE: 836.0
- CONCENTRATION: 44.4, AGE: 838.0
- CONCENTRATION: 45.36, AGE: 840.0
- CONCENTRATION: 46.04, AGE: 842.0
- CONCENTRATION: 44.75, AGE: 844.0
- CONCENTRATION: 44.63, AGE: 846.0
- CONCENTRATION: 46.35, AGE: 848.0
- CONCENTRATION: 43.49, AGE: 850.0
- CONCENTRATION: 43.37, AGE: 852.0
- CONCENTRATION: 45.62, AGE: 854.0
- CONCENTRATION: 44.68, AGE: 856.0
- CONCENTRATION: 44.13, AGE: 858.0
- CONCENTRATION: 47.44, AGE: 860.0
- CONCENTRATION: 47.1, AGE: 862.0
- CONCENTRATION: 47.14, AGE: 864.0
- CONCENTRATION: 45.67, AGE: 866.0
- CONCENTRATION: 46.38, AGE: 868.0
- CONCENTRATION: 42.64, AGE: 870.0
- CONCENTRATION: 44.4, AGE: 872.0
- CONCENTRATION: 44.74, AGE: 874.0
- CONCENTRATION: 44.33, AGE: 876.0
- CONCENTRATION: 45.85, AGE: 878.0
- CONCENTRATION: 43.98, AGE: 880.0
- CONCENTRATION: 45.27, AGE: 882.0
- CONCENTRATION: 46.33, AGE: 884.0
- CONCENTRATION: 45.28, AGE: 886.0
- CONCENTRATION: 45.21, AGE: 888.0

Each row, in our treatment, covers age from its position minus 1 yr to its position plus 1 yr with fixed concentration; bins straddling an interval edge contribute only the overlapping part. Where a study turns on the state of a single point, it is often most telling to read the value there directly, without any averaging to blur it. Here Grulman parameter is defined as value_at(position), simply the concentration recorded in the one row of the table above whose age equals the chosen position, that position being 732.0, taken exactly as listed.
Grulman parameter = 46.32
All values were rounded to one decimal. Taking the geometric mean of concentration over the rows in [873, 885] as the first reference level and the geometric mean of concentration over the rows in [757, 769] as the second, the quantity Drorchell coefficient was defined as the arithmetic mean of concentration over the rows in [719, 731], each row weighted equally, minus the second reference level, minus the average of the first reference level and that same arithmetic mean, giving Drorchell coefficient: -44.3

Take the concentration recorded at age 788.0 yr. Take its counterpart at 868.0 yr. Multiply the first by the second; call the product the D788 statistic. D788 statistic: 2176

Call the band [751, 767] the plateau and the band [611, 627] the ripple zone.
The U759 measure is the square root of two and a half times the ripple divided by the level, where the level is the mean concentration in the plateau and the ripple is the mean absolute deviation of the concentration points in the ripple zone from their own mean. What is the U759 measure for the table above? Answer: 0.45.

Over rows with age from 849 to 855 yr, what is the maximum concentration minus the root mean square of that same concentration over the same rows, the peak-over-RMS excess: 1.45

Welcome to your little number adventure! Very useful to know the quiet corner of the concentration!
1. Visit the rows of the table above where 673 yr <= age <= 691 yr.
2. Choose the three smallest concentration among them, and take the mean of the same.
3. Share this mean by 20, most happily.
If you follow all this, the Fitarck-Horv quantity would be 2.38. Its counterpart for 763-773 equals 2.27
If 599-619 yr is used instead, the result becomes 1.42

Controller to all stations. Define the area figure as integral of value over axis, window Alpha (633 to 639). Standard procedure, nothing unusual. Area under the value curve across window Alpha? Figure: 283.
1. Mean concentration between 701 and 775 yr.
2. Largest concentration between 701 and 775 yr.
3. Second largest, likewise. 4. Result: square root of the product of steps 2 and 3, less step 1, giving 3.1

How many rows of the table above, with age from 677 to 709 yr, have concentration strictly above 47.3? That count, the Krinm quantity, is 14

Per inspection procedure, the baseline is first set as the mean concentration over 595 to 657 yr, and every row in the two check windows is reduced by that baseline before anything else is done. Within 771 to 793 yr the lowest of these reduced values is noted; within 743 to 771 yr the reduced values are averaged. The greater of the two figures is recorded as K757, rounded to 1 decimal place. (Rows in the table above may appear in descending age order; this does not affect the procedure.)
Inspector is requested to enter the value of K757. 7.7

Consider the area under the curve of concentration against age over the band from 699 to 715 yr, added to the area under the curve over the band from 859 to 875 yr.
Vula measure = 1503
